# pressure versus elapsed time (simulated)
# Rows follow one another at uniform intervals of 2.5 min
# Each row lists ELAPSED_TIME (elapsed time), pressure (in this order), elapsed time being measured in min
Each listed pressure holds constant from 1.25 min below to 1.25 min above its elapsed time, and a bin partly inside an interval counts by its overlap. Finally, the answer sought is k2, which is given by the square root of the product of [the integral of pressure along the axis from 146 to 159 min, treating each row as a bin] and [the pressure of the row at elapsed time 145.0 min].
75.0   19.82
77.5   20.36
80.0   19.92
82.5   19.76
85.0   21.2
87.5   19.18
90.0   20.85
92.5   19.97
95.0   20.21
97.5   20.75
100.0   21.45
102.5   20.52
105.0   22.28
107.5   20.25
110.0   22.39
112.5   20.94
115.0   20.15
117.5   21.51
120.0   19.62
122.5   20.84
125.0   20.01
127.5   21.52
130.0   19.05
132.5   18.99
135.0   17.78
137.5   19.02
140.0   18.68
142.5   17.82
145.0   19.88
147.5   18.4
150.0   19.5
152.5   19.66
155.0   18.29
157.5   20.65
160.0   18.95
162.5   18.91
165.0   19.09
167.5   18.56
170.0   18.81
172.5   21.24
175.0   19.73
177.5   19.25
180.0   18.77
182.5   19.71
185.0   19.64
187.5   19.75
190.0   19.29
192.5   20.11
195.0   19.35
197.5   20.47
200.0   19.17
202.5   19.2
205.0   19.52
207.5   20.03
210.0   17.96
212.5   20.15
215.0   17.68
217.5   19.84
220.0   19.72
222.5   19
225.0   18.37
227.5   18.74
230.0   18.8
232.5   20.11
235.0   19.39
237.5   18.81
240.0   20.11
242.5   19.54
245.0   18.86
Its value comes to 70.6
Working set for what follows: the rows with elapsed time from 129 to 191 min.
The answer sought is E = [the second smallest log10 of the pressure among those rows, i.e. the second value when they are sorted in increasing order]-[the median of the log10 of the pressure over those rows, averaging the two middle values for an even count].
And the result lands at -0.029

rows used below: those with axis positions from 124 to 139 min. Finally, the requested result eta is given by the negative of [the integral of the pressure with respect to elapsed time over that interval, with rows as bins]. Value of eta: -291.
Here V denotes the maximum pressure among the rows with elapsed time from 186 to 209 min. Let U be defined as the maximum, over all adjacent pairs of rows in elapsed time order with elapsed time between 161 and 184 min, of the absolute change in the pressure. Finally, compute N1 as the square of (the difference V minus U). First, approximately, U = 2.43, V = 20.47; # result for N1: 325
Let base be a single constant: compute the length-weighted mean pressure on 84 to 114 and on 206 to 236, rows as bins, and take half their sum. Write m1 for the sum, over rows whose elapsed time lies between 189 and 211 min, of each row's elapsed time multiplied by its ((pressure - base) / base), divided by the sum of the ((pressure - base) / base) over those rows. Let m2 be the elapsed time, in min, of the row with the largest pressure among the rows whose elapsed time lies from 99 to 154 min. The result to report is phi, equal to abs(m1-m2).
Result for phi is 93.4 min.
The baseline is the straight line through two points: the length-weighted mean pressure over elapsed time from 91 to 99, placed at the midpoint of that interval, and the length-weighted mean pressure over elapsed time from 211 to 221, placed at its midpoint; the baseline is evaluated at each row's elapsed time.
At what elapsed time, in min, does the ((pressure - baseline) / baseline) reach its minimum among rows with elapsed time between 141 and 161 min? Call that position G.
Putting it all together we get 142.5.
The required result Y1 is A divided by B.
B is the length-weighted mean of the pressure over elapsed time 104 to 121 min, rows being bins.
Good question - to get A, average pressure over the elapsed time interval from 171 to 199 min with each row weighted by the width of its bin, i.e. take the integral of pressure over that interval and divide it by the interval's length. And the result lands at 0.94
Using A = 19.7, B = 21.0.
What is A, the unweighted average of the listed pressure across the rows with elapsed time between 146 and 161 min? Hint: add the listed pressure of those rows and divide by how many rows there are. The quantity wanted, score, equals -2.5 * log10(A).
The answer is -3.21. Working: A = 19.2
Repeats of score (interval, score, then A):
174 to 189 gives -3.22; 19.5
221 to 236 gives -3.20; 19.1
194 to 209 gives -3.23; 19.6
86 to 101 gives -3.27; 20.4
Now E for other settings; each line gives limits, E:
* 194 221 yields -0.036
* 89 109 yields -0.009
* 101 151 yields -0.049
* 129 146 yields -0.028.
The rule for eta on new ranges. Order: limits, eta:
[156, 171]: -287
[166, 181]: -291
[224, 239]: -286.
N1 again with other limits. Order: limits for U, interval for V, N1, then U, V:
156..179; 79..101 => 362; 2.43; 21.45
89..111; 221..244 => 323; 2.14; 20.11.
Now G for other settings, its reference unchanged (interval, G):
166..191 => 167.5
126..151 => 135.0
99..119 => 115.0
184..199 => 190.0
